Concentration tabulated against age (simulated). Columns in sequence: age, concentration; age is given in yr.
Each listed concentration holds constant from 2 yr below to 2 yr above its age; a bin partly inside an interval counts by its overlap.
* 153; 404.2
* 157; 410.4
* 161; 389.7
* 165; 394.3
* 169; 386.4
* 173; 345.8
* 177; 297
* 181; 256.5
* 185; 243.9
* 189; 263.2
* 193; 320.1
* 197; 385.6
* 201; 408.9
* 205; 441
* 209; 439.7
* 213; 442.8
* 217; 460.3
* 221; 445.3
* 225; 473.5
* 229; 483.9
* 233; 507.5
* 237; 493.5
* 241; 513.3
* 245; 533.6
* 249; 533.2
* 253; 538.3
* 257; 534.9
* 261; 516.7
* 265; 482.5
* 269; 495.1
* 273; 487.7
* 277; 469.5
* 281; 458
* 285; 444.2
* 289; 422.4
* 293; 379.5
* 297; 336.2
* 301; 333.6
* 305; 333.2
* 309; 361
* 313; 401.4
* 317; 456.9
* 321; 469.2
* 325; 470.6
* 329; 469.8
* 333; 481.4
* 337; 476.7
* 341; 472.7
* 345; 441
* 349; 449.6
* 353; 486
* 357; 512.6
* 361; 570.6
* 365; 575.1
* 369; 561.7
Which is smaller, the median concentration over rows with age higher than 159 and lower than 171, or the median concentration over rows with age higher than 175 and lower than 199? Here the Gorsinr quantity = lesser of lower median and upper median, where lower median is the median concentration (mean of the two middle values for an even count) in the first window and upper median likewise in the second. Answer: 280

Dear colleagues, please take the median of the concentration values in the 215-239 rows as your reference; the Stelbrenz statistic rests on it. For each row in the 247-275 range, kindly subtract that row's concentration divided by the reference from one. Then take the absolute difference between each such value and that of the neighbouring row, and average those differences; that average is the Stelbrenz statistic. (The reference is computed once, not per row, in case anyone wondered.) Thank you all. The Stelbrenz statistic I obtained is 0.028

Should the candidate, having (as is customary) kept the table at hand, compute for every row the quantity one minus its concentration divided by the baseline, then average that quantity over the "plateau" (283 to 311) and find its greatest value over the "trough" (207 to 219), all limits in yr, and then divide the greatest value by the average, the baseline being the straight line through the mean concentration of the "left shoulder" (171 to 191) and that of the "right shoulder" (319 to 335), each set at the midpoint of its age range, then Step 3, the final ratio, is -2.7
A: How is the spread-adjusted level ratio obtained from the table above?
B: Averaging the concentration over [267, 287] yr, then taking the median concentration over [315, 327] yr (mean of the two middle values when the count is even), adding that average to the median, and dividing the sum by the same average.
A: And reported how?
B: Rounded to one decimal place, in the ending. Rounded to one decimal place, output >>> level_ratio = 2.0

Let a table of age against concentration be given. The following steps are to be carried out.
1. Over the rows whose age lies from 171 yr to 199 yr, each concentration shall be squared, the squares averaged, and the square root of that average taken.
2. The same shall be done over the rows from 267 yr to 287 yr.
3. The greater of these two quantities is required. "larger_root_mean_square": 471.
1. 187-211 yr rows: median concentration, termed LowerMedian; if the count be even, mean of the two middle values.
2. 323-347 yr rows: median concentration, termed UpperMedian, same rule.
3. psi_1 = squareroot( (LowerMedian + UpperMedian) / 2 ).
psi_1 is 20.8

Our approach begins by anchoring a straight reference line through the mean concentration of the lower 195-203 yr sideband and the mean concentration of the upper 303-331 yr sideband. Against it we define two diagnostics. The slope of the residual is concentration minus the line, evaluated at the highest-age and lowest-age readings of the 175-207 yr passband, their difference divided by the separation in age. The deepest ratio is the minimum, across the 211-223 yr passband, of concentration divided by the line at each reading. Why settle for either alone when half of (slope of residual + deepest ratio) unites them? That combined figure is 3.0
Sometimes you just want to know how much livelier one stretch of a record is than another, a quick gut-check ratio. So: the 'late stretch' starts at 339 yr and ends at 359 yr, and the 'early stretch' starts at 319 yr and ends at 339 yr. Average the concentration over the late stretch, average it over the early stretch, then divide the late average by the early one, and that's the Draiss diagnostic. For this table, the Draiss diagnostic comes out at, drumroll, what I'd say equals 1.00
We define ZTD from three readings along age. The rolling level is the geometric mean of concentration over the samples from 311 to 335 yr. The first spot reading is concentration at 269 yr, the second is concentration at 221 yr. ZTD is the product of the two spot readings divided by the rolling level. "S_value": 482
